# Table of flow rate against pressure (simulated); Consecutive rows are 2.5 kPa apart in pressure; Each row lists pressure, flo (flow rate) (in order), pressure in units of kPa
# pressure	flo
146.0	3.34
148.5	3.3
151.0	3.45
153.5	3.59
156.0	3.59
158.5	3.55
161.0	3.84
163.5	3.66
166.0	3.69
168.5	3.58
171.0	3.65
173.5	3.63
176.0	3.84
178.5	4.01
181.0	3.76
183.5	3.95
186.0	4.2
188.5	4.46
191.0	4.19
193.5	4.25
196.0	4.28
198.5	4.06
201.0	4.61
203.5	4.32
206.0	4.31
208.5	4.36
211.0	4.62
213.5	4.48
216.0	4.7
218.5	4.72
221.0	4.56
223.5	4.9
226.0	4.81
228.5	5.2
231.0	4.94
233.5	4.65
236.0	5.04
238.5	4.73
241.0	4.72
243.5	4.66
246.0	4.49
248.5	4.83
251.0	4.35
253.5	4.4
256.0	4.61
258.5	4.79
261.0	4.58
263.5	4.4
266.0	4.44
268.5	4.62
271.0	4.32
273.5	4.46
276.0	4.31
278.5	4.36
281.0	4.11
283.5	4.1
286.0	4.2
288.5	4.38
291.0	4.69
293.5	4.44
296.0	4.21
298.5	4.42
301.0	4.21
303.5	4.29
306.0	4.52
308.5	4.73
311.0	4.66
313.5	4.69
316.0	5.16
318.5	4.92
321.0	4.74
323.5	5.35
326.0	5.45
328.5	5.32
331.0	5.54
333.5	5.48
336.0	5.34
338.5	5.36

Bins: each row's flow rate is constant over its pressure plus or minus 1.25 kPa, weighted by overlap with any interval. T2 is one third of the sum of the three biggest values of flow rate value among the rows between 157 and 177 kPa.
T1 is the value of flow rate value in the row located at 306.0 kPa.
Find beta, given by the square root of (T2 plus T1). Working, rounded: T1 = 4.52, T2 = 3.8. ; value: 2.88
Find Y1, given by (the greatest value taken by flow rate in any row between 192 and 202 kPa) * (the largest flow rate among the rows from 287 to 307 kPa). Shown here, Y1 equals 21.6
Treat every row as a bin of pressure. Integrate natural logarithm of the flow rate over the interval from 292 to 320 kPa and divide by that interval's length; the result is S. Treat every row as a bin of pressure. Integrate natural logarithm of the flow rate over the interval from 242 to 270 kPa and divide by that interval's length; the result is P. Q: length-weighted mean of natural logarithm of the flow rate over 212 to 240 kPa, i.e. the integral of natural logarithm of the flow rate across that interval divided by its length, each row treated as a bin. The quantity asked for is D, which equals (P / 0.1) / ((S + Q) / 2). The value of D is 9.8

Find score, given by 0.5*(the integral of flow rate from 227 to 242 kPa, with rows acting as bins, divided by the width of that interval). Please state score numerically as 2.44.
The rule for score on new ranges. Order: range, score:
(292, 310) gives 2.21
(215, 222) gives 2.33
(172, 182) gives 1.90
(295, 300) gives 2.16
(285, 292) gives 2.21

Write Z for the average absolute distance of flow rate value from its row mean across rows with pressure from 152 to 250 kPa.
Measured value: 0.408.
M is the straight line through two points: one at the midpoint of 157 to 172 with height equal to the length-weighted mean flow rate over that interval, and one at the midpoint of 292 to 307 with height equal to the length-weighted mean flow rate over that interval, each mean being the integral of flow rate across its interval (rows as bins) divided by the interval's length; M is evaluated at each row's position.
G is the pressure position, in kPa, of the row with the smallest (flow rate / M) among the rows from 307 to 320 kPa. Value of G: 311.0 kPa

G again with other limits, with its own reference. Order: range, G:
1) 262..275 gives 271.0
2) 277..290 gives 283.5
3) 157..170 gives 168.5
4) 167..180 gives 168.5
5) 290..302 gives 301.0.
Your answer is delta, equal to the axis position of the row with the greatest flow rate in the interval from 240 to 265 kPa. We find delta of 248.5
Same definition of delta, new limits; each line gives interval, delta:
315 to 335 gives 331.0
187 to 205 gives 201.0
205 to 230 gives 228.5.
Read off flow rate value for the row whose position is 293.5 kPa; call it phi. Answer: 4.44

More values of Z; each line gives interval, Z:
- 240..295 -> 0.163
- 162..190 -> 0.217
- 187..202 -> 0.151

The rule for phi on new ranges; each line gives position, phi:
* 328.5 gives 5.32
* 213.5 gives 4.48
